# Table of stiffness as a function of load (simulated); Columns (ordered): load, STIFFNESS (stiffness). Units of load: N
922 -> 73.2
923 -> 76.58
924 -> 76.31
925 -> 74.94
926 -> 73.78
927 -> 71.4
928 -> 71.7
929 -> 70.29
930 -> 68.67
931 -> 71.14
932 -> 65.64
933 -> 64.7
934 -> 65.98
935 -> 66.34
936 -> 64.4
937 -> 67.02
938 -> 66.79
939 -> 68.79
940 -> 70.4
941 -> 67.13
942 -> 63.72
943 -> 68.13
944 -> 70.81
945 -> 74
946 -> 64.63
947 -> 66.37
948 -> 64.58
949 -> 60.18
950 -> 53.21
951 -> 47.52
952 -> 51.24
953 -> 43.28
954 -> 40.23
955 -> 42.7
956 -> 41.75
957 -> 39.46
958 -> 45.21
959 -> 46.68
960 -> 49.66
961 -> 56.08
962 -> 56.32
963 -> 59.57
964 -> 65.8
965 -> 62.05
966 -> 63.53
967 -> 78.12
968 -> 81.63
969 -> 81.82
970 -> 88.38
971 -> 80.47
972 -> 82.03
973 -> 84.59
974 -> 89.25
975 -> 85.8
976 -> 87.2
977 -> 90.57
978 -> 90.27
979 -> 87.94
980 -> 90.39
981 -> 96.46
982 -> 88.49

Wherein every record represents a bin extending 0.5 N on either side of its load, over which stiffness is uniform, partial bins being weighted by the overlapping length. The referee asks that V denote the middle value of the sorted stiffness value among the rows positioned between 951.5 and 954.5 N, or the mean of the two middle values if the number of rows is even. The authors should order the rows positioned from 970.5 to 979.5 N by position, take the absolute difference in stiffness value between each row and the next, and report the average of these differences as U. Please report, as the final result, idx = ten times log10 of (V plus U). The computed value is 16.6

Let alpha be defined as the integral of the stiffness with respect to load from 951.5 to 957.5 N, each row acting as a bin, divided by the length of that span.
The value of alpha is 43.1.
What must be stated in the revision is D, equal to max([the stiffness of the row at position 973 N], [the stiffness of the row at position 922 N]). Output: 85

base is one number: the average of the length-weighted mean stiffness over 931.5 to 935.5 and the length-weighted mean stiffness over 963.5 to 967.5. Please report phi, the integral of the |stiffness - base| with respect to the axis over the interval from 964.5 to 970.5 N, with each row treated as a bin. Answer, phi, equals 71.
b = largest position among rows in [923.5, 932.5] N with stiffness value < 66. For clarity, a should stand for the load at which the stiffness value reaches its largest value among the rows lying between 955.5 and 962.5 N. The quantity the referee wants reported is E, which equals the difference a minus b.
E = 30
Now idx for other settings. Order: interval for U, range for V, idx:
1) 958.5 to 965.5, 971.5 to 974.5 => 19.5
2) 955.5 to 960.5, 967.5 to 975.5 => 19.4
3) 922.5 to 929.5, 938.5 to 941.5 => 18.4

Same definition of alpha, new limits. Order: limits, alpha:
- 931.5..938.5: 65.8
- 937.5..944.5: 68.0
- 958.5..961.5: 50.8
